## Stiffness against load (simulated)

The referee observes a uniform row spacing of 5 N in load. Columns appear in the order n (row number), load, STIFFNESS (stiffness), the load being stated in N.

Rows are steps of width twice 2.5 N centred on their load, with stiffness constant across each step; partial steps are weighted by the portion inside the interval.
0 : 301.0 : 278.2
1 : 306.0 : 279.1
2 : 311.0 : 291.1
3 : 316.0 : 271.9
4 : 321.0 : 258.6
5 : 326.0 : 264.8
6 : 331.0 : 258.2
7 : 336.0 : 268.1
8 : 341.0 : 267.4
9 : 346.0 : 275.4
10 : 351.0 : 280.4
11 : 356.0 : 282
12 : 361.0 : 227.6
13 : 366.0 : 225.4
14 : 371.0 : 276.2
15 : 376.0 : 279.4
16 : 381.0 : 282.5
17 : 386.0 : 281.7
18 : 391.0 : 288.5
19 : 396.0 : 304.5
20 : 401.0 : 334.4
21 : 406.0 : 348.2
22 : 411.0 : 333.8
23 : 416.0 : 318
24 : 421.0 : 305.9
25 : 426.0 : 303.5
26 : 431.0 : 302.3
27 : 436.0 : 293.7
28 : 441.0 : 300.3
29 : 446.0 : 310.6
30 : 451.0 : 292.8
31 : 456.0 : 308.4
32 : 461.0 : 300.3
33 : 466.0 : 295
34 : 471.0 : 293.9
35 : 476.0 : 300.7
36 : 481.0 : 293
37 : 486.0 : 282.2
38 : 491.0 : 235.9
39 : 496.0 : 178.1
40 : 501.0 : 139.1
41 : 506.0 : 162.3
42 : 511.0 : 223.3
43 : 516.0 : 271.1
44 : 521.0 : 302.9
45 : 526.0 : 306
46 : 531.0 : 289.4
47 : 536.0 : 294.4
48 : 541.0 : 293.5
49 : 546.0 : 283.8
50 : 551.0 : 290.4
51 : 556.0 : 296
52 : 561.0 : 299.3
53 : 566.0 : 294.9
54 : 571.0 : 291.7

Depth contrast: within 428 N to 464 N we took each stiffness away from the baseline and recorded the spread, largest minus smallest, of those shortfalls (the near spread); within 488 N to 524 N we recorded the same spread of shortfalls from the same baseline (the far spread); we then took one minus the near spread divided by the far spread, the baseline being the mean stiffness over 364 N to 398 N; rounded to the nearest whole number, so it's 1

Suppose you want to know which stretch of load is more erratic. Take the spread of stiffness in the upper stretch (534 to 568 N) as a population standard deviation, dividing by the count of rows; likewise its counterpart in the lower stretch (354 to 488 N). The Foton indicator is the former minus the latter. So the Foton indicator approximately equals -21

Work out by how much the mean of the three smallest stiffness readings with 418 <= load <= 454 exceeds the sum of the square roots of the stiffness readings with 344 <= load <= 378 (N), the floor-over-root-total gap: 182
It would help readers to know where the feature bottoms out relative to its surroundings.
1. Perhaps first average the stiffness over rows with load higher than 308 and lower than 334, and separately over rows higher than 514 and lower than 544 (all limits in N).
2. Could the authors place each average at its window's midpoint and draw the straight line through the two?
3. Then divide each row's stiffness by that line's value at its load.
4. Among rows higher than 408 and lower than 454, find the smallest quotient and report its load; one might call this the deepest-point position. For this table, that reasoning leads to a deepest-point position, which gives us 451.0 N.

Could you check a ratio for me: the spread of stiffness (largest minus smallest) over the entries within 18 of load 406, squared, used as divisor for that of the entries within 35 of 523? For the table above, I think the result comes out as 0.047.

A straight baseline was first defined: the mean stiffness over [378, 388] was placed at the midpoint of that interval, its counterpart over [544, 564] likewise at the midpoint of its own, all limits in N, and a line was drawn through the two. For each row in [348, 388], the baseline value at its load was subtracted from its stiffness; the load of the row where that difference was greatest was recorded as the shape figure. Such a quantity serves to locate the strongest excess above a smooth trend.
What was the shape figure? 356.0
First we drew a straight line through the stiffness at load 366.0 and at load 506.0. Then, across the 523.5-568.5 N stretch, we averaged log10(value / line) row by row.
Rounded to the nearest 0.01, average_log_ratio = 0.31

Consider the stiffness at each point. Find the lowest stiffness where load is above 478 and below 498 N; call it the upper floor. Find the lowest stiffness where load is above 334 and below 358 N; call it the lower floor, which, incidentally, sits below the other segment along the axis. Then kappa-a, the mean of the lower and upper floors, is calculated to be 223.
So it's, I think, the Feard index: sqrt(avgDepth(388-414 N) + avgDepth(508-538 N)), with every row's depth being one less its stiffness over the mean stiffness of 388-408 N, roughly 0.33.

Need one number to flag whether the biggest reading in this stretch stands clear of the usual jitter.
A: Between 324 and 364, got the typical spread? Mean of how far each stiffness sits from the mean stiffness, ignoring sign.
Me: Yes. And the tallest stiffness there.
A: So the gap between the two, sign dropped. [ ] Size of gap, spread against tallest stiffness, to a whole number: 271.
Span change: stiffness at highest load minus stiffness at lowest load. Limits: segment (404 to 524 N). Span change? -45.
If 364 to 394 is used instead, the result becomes 63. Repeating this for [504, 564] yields 137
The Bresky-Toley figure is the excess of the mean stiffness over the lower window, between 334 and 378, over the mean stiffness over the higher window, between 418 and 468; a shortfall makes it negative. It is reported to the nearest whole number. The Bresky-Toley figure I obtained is -37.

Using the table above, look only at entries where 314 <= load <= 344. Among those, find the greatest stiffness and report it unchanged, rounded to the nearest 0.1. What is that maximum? 271.9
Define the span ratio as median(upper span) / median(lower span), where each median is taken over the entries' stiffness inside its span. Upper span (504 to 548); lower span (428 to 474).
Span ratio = 0.96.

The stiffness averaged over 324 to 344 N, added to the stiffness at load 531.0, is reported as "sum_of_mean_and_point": 554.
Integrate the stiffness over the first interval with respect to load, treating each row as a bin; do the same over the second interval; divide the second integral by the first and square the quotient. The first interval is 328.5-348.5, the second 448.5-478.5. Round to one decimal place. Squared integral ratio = 2.8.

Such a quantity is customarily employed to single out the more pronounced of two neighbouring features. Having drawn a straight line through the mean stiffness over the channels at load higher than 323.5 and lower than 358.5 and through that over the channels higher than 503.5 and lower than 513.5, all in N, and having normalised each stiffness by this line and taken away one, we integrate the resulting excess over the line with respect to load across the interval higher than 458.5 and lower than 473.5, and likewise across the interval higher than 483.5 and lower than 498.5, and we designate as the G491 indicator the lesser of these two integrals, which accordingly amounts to 2.3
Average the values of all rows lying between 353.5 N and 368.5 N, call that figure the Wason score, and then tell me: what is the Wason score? 245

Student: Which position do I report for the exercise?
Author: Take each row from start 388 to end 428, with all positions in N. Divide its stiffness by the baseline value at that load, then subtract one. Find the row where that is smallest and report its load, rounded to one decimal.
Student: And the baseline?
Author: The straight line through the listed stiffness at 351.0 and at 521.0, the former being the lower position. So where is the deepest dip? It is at 391.0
